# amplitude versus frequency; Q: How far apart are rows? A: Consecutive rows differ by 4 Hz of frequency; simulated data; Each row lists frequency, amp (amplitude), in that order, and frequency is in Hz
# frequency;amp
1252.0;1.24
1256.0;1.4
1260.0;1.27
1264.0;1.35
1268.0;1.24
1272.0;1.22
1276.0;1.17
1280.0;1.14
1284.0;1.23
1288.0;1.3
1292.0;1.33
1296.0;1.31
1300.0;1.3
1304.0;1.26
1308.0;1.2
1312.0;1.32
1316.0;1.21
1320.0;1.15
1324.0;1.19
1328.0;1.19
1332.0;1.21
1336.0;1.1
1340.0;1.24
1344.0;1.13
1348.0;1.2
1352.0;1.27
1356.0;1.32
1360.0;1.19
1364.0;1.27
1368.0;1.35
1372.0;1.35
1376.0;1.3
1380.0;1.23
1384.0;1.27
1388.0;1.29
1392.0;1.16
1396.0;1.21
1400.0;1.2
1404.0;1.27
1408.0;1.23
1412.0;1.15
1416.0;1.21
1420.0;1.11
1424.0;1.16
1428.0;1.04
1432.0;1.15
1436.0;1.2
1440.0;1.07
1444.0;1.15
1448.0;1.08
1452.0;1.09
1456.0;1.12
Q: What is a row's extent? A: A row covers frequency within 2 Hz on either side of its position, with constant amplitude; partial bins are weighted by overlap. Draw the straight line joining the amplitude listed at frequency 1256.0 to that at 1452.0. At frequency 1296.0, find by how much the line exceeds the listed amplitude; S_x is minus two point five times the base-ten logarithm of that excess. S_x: 3.9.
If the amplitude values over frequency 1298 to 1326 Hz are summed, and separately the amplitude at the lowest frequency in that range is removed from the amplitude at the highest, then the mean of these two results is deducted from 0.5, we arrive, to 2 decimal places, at -3.76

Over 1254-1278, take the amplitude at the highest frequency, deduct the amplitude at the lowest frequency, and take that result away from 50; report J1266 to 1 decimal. 50.2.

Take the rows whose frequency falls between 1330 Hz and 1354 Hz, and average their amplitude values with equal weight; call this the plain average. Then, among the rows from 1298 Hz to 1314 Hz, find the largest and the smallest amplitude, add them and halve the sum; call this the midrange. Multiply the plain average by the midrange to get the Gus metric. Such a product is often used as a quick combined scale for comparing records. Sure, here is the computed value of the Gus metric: 1.50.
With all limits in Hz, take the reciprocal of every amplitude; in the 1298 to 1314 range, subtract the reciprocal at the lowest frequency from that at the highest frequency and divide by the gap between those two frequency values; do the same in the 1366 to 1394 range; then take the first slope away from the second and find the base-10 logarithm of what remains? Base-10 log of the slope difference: -2.22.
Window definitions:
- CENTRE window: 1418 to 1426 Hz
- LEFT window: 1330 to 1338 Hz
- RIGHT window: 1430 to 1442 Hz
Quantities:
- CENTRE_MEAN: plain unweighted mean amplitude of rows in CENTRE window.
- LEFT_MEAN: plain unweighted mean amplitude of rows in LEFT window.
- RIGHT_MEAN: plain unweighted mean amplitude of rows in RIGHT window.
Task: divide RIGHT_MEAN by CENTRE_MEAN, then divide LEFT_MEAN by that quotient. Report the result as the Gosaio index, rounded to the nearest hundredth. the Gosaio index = 1.15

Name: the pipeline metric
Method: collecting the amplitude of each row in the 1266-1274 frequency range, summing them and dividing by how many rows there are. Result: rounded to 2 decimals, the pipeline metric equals 1.23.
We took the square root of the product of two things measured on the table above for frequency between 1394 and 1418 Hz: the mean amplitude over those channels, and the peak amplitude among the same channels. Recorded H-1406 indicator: 1.24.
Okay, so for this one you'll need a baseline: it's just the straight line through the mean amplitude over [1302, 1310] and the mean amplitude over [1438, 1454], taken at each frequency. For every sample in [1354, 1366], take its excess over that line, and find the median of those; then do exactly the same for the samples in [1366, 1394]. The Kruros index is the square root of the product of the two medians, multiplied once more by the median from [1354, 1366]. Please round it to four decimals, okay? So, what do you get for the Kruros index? 0.0108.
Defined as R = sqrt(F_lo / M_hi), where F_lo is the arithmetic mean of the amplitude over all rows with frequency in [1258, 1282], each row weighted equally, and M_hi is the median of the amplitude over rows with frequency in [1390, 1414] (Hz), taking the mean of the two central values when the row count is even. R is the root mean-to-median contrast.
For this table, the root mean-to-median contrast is 1.01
